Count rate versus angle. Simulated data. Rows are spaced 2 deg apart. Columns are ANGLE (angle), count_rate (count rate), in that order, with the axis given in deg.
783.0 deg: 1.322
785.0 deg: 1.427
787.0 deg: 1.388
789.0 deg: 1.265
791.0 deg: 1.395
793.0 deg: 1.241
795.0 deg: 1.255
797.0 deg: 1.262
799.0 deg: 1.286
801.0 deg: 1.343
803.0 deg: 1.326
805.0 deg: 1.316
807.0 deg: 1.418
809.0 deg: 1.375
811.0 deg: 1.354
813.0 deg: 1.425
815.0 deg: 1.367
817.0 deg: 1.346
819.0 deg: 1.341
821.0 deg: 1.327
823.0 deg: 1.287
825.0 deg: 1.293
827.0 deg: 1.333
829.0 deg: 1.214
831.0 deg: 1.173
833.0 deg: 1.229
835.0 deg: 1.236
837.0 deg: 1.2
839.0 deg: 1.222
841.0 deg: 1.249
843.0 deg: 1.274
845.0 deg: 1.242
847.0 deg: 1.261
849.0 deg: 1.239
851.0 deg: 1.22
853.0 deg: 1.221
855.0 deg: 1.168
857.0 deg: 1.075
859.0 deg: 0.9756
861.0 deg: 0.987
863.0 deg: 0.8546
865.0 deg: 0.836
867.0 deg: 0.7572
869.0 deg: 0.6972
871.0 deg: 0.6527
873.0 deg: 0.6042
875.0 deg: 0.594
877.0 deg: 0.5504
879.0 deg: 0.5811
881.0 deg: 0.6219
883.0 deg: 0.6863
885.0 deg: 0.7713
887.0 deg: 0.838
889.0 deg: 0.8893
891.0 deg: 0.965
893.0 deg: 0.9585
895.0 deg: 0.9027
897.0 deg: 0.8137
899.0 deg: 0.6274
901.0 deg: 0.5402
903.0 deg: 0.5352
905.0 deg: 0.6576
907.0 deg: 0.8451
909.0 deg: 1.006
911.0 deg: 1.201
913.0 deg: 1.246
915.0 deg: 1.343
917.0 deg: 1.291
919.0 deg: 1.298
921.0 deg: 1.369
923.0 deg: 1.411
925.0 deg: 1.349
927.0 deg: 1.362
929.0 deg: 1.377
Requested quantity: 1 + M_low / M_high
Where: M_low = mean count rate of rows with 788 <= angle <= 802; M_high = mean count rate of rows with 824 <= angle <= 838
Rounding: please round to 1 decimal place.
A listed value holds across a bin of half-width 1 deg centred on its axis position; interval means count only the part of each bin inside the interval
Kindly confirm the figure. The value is 2.0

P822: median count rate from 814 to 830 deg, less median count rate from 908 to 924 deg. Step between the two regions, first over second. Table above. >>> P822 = 0.0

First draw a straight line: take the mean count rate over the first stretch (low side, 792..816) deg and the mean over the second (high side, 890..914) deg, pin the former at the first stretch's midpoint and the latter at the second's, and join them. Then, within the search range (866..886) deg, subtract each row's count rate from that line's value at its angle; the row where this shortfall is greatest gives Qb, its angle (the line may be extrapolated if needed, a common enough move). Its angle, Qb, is 877.0 deg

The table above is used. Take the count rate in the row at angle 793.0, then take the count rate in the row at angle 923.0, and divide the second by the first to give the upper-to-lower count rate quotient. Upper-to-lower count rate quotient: 1.1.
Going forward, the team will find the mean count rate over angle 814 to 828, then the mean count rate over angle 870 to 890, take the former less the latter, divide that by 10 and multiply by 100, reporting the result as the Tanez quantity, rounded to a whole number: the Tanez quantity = 6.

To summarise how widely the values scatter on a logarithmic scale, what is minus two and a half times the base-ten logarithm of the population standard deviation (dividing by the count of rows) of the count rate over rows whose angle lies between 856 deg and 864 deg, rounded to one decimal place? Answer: 2.8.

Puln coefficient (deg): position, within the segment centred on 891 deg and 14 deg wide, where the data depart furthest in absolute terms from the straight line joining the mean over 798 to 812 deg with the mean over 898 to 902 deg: 893.0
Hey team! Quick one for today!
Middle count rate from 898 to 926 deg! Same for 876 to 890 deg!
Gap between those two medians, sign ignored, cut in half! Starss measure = 0.27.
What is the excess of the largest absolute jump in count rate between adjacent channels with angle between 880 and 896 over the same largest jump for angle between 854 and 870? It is -0.05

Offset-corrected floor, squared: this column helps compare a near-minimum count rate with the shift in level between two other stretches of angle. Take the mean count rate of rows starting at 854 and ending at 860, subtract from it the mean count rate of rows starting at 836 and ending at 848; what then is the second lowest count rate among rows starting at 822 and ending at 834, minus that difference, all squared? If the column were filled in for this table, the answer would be 1.9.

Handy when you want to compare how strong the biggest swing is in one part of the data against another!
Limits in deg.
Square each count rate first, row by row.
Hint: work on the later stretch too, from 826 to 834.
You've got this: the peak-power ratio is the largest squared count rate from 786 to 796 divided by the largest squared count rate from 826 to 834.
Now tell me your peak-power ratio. 1.1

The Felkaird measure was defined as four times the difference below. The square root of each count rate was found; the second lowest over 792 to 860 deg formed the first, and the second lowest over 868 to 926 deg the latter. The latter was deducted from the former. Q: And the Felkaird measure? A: 1.2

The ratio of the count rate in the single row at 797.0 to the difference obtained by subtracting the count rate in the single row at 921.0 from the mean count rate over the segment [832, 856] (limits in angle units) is -9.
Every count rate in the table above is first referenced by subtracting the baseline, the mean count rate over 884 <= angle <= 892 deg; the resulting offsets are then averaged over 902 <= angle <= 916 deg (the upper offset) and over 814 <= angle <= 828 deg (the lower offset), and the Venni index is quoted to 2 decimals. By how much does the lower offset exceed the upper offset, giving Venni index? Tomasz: 0.35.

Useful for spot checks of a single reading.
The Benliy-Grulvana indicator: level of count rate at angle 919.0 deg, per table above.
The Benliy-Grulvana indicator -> 1.298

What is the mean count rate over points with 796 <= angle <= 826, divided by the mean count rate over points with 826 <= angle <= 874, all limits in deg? 1.24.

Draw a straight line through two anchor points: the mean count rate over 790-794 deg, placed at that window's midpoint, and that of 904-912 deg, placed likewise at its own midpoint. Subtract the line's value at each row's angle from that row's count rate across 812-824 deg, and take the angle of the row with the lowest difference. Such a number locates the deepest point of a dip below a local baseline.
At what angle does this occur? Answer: 823.0 deg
